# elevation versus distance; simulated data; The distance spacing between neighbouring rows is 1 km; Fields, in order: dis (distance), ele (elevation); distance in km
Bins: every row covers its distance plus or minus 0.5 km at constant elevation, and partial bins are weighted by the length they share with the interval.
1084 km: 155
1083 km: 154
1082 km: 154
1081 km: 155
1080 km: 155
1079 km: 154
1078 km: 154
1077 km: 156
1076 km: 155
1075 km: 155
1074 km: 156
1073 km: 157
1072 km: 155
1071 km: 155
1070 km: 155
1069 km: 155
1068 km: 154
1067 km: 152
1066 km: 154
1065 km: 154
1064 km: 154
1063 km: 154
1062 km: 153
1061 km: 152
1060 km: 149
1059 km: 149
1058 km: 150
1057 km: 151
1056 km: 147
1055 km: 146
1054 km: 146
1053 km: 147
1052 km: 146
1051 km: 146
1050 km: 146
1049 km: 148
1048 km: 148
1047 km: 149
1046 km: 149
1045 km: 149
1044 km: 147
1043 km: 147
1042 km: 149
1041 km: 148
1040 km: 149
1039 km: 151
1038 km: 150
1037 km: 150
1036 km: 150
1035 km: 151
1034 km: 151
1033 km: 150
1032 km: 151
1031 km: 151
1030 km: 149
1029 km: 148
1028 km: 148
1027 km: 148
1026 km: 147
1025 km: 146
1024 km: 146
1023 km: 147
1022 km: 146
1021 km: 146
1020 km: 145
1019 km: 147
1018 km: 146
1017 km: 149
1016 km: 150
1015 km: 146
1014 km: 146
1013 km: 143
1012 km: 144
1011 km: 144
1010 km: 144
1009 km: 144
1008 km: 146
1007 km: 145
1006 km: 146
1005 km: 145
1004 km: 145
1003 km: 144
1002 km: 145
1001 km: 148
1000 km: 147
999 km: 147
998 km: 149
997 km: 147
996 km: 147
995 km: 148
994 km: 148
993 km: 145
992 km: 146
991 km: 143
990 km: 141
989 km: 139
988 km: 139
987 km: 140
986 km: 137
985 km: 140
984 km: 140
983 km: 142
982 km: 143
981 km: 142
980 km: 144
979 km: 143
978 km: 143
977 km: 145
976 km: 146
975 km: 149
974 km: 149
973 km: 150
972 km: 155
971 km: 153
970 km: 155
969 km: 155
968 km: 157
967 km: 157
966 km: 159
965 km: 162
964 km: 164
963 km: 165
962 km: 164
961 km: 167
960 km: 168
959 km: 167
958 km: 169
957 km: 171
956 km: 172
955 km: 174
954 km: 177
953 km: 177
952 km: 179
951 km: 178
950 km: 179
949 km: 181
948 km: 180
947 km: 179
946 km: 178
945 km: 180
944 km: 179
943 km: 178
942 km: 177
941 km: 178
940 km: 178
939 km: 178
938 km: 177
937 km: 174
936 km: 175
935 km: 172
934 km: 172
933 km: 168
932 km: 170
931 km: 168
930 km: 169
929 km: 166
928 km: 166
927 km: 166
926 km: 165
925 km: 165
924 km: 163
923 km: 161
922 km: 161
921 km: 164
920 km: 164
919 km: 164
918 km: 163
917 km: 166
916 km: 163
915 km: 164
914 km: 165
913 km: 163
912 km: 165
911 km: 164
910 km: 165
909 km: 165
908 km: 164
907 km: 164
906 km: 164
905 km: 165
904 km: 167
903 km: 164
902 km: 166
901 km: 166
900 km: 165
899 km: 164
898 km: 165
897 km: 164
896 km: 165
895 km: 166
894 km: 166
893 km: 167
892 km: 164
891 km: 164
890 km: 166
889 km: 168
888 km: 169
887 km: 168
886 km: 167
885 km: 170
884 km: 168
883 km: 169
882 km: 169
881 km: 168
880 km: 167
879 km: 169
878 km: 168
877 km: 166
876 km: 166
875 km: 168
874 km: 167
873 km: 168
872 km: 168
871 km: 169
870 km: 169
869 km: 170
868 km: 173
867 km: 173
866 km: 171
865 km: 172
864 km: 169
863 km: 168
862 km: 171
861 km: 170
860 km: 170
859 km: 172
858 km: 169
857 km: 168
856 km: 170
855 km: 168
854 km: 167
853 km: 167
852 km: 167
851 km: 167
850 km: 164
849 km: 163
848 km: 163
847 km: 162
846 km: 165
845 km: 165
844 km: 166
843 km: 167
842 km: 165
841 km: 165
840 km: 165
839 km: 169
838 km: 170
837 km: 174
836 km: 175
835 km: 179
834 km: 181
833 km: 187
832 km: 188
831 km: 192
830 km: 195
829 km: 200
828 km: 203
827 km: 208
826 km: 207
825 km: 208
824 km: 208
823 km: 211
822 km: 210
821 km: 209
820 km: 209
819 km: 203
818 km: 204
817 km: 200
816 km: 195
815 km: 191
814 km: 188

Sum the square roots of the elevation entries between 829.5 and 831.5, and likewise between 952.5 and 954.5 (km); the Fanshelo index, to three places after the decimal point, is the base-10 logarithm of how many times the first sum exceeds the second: 0.019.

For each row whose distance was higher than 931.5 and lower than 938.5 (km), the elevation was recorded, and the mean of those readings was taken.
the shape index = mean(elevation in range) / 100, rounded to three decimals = 1.726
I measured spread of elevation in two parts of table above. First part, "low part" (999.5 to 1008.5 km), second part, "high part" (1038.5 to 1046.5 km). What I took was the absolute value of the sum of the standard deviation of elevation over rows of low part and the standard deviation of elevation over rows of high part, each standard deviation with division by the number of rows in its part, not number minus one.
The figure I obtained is 2.37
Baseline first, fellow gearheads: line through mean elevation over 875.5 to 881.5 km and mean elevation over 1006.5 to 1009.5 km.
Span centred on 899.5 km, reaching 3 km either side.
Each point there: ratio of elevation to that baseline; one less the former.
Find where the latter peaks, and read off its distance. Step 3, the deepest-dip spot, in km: 897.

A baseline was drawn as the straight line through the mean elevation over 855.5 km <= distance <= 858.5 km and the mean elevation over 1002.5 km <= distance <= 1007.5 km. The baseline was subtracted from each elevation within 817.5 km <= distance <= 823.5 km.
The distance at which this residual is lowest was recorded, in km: 819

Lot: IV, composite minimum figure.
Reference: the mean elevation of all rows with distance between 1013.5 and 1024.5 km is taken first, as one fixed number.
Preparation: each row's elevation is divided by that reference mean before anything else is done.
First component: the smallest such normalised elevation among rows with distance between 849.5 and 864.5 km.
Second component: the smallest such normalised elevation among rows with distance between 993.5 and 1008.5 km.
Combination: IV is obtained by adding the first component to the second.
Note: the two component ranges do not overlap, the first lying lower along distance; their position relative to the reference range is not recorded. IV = 2.10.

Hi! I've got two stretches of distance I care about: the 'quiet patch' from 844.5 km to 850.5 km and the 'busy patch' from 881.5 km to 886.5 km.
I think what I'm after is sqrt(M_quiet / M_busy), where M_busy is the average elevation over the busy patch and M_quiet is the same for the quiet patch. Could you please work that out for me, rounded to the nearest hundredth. 0.99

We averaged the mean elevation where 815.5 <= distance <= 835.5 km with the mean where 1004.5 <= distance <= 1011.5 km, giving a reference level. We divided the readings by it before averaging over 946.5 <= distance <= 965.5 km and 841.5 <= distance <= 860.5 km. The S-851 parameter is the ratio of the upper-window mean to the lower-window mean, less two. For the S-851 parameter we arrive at -0.97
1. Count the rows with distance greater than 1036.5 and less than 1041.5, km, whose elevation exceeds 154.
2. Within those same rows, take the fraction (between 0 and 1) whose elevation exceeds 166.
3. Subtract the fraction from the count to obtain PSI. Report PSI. 0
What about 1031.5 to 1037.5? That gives 0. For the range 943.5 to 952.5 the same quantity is 8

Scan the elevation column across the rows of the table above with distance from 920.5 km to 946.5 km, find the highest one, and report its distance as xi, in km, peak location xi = 945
